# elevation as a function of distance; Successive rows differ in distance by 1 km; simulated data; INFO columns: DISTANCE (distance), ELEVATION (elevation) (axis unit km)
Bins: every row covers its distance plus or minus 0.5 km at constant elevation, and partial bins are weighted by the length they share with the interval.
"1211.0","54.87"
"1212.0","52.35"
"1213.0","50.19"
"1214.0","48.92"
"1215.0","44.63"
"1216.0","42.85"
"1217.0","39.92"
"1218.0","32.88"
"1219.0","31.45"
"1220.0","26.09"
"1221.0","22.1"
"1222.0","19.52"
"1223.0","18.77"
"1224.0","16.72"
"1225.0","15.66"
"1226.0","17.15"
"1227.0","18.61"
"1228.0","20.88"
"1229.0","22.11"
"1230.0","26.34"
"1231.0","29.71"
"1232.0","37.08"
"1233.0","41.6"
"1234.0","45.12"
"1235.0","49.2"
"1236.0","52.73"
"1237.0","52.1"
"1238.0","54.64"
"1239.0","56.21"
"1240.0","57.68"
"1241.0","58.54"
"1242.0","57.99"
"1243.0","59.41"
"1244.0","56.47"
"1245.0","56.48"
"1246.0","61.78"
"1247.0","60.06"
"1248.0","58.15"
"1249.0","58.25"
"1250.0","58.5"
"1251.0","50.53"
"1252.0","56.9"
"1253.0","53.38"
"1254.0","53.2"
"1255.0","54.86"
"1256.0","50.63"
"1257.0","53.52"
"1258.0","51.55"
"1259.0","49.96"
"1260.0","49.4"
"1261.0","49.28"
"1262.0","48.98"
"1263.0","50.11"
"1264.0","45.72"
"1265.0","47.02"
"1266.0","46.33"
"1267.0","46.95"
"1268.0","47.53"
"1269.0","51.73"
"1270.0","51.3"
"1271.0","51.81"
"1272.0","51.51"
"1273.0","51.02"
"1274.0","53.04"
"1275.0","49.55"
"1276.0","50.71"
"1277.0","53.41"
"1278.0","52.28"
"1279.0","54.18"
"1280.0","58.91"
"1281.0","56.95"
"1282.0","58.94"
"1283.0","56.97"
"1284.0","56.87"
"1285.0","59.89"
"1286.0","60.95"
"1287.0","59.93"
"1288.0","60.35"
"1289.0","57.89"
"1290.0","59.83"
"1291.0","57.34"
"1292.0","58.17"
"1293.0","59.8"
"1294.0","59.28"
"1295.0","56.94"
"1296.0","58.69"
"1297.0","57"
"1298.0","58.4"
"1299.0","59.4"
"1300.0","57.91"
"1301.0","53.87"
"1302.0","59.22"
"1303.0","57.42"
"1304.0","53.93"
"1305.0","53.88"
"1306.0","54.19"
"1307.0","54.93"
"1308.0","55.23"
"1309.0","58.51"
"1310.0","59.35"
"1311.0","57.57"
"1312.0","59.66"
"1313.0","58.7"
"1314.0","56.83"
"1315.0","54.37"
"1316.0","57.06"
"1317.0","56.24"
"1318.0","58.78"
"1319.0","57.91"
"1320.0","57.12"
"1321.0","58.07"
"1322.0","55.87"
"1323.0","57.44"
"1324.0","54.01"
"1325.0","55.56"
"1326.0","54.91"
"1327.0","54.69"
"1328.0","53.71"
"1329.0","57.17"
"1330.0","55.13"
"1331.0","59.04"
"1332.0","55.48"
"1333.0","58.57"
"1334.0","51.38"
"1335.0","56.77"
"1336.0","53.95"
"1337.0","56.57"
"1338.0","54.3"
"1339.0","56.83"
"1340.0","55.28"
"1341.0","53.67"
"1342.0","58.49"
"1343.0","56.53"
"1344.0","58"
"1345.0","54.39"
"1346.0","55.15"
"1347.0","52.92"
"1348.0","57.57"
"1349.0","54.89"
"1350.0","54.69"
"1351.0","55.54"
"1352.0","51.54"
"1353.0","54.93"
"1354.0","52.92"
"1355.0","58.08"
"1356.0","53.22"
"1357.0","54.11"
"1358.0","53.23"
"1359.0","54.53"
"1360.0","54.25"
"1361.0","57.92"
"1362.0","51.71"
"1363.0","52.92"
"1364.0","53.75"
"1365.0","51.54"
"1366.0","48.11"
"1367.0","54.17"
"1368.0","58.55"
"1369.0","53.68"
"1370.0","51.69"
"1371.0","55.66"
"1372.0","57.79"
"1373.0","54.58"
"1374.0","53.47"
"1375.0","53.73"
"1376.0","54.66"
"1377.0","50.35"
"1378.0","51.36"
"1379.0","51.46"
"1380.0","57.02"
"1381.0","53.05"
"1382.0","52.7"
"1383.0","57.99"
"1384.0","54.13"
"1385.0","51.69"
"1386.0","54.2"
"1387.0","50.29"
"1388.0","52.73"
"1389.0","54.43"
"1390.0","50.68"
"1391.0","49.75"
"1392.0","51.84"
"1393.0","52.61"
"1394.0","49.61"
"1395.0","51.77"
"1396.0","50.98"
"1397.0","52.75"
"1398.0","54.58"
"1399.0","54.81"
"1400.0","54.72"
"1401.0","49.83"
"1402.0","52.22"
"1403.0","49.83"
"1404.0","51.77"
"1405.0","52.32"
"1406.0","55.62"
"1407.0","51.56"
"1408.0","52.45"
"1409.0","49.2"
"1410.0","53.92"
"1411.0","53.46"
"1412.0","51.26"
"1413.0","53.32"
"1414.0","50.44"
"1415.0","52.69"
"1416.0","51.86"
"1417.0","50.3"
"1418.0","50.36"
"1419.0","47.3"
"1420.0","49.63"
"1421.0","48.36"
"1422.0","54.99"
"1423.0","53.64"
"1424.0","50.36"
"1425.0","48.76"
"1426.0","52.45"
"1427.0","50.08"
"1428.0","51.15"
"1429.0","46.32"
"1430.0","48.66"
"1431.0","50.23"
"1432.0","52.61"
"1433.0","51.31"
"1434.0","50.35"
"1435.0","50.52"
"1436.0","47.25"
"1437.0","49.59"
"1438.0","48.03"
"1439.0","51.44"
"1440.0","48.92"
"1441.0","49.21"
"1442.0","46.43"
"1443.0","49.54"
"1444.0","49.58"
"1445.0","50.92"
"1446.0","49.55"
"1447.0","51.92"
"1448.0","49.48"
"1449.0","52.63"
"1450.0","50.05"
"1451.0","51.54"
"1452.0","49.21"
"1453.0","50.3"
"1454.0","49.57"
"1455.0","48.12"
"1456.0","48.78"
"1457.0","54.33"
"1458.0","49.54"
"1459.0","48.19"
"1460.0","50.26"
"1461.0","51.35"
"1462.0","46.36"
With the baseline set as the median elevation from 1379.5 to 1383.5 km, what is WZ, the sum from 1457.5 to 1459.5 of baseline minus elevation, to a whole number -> 12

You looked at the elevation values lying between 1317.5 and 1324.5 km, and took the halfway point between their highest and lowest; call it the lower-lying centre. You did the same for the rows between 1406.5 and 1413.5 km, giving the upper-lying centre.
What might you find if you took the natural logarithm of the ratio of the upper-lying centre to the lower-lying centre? -0.090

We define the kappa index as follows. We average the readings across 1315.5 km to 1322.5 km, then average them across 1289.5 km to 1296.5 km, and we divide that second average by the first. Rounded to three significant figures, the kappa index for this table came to 1.02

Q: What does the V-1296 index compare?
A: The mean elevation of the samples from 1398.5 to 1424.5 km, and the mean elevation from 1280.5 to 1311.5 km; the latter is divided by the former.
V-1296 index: 1.11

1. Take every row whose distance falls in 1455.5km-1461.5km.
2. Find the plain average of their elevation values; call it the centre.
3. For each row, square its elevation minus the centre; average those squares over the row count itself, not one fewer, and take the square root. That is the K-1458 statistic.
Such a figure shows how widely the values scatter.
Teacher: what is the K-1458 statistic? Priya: 2.03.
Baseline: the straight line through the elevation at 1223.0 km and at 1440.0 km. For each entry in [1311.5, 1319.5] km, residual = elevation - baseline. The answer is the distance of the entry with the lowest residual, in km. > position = 1315.0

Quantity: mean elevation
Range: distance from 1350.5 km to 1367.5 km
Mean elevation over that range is 53.7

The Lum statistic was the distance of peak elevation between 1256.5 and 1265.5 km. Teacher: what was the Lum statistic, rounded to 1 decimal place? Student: 1257.0 km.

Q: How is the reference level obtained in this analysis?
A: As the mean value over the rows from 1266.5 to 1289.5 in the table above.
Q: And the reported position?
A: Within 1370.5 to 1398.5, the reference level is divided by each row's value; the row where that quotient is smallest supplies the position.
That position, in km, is 1383.0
